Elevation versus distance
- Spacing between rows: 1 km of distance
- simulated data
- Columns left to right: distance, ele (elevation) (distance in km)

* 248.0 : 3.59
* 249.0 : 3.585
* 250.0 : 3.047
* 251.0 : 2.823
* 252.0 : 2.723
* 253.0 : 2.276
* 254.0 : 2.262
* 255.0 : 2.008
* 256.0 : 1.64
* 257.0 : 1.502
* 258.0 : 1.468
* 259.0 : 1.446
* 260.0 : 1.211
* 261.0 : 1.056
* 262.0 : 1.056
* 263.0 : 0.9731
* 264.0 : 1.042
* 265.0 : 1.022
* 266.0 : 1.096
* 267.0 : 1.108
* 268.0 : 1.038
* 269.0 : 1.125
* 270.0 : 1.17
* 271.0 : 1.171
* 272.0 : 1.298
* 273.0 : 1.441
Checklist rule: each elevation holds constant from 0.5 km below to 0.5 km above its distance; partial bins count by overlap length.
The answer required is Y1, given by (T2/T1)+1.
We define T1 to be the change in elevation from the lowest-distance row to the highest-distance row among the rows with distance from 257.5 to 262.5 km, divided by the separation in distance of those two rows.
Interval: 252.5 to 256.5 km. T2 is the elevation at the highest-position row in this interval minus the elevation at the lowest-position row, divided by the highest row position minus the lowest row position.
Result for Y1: 3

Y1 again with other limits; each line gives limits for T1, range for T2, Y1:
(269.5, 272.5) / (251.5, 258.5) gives -2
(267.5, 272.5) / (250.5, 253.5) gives -3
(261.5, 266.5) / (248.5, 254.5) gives -25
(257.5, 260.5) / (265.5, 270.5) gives 1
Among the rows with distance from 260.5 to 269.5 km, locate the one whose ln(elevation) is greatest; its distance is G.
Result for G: 269.0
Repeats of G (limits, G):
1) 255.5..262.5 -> 256.0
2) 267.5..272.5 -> 272.0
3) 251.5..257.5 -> 252.0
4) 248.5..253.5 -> 249.0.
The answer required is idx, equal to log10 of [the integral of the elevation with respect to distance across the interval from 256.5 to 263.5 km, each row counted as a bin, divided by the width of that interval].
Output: 0.10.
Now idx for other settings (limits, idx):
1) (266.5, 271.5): 0.05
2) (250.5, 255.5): 0.38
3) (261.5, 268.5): 0.02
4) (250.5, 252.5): 0.44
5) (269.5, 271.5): 0.07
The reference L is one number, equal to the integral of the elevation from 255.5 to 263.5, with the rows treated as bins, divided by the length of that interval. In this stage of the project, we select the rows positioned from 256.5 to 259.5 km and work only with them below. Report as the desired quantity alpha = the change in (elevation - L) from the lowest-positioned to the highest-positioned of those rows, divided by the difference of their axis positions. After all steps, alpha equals -0.03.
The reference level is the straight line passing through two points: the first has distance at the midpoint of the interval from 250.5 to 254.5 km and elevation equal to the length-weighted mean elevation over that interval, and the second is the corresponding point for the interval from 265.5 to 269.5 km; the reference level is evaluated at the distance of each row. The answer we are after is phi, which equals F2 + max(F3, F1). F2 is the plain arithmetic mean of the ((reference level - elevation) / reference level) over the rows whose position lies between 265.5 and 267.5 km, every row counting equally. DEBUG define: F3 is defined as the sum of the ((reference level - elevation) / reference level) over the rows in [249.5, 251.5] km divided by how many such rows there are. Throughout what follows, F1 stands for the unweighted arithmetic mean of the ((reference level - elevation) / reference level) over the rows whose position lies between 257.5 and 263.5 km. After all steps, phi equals 0.39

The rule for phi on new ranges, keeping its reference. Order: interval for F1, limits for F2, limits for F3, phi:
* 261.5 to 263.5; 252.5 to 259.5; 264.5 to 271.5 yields 0.54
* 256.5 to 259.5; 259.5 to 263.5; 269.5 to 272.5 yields 0.62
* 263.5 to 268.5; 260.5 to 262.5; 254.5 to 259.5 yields 0.60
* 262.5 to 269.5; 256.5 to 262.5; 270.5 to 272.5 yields 0.42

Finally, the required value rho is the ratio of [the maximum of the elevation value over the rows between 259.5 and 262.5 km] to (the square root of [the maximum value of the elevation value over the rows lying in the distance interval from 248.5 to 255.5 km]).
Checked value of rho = 0.6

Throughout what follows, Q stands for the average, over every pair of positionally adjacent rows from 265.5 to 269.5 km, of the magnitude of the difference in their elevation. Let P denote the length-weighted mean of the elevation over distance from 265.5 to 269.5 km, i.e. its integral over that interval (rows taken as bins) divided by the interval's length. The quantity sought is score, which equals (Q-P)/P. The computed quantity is -0.95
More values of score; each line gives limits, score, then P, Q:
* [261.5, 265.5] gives -0.94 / 1.0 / 0.057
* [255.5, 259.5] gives -0.96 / 1.5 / 0.065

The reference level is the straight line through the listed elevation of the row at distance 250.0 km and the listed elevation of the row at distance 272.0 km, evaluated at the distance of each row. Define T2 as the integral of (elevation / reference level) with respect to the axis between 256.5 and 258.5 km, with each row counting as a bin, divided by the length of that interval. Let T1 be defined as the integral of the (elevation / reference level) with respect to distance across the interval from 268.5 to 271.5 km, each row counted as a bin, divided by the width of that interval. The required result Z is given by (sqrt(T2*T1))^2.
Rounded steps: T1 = 0.80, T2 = 0.61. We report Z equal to 0.48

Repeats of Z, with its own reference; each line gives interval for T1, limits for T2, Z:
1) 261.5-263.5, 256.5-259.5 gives 0.30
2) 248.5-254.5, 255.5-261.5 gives 0.55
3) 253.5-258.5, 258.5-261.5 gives 0.38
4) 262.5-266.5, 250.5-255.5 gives 0.47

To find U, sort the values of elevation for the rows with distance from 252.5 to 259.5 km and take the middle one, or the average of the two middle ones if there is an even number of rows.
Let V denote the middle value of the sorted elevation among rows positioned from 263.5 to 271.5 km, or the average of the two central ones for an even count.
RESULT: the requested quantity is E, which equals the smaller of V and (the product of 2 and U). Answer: 1.10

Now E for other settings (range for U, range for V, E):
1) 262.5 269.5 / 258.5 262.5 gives 1.13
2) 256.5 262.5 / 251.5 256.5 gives 2.26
